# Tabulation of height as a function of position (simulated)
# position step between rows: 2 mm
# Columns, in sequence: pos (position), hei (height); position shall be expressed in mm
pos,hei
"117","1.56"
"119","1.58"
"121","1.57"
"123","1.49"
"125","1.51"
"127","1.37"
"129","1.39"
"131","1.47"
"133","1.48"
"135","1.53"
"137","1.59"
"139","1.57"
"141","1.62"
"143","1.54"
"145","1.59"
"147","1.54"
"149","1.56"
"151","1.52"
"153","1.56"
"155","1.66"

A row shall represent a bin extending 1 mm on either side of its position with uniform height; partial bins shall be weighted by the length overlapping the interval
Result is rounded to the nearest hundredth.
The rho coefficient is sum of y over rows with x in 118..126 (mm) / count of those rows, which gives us 1.54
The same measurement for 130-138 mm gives 1.52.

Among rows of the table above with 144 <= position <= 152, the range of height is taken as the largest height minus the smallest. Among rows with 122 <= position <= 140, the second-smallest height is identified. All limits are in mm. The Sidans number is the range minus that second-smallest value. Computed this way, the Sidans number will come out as -1.32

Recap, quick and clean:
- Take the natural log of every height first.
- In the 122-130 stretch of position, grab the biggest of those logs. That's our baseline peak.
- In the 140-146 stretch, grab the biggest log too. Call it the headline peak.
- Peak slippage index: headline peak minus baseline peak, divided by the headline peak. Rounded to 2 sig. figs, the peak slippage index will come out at 0.15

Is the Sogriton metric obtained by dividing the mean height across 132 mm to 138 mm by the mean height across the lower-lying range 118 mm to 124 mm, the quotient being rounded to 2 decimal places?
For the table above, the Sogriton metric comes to 0.99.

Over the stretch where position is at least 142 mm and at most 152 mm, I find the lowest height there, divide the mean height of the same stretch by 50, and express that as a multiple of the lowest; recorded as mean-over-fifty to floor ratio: 0.0204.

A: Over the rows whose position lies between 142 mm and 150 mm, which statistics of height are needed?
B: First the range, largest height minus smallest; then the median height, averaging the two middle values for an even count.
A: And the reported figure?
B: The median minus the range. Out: 1.50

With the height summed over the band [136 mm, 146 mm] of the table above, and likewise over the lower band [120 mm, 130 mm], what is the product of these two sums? 58.0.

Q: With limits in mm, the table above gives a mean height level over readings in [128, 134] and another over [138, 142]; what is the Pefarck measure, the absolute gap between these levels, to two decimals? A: 0.15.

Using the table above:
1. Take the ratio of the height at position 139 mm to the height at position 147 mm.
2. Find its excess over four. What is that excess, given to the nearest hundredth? -2.98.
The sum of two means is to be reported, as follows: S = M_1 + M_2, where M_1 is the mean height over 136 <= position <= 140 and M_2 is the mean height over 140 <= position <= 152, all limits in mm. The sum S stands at 3.14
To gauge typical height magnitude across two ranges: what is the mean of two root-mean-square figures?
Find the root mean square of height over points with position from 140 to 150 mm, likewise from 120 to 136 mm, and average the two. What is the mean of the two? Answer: 1.52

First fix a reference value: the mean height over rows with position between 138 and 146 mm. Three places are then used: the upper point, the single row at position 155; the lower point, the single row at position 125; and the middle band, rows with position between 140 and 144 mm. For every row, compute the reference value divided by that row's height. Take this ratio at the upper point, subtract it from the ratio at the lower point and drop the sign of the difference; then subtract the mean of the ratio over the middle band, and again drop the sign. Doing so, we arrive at 0.91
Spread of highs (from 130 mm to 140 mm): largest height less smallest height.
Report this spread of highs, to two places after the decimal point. 0.12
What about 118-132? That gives 0.21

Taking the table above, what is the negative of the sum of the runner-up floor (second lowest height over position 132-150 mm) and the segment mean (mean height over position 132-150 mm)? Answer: -3.09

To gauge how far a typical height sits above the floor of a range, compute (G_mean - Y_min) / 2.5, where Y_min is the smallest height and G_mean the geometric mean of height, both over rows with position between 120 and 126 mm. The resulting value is 0.013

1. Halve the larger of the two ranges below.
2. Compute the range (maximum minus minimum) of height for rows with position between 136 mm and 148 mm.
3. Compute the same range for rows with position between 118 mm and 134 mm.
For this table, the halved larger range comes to 0.105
